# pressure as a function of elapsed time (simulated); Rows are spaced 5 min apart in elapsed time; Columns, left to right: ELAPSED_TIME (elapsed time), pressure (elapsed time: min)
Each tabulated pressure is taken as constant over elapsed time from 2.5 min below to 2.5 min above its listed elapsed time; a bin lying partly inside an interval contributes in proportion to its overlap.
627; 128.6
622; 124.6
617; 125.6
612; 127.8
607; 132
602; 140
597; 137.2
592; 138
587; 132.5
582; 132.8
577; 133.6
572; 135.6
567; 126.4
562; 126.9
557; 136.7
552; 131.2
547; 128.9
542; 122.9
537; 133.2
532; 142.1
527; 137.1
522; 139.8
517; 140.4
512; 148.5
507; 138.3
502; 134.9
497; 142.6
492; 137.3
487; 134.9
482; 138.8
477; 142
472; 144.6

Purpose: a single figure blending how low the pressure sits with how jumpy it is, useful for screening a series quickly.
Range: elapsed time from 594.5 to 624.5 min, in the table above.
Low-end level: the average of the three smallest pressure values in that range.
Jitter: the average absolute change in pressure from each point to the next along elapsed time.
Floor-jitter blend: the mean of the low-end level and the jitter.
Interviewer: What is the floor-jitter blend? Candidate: 64.8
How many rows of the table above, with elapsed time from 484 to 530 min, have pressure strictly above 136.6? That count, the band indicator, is 7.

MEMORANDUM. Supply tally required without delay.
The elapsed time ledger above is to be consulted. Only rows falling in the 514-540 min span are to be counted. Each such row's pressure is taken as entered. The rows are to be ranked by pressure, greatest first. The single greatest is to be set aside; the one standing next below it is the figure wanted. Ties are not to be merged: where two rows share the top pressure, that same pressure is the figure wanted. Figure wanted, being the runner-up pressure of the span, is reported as 140.4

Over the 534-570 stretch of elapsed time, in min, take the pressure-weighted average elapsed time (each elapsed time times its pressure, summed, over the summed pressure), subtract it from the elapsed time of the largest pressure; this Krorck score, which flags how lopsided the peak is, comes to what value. 5.0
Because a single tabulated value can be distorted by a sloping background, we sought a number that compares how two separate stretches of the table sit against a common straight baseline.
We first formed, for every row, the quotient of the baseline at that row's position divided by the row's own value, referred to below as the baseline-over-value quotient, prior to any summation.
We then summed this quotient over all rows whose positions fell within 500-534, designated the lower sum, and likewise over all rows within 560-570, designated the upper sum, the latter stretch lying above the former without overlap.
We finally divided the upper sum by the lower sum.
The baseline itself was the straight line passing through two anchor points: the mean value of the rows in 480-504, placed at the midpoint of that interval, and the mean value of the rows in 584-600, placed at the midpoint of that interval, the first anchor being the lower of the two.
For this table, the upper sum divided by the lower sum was 0.31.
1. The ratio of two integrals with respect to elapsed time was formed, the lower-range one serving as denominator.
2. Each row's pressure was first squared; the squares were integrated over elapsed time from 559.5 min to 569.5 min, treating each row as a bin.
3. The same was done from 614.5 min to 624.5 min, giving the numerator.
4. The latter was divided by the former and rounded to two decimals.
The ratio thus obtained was 0.98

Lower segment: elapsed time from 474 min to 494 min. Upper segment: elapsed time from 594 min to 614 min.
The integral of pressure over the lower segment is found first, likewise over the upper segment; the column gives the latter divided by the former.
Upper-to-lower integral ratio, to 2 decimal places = 0.97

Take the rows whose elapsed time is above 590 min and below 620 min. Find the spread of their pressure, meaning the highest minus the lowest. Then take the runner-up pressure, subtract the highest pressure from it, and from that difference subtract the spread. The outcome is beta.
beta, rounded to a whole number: -16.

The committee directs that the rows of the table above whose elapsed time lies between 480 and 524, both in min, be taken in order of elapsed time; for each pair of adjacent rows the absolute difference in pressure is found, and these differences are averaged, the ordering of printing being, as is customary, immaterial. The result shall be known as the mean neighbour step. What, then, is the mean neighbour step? 5.2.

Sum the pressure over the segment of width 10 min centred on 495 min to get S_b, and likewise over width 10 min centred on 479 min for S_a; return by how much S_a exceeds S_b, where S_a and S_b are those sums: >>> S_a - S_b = 1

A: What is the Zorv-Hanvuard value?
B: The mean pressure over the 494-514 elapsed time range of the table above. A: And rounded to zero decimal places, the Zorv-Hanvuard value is 141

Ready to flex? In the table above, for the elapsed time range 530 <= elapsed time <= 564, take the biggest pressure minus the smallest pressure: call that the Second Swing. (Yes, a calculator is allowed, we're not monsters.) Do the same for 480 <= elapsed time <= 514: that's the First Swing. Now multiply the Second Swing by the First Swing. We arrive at 261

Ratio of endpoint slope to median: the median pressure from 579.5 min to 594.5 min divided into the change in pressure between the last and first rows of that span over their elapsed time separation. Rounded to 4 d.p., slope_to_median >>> 0.0039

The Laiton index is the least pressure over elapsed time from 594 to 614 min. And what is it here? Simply 127.8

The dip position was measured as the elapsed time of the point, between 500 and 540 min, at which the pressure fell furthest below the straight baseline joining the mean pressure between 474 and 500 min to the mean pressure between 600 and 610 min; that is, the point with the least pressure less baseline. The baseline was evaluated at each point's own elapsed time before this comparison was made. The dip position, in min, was 537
